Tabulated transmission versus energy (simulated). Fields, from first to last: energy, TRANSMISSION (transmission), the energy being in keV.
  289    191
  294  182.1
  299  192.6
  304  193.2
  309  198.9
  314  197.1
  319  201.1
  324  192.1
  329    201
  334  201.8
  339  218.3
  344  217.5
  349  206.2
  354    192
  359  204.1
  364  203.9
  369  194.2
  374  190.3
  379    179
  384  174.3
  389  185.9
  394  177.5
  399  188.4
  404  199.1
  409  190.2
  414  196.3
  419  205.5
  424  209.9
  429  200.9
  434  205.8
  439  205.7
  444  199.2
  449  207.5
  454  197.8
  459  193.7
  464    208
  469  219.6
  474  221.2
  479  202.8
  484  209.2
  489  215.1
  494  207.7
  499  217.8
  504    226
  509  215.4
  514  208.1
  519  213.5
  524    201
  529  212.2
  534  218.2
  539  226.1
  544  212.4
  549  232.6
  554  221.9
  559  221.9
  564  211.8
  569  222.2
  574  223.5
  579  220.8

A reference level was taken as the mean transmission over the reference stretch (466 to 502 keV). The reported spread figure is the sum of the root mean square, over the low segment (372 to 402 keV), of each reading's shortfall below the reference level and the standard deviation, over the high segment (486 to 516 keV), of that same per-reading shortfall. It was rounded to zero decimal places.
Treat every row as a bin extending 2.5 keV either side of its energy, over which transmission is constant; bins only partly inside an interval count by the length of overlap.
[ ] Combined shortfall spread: 38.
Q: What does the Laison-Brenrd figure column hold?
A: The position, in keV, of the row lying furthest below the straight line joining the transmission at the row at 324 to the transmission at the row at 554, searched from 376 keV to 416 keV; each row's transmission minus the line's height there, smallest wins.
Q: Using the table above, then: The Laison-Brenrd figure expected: 384 keV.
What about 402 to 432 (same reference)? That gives 409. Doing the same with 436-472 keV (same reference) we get 459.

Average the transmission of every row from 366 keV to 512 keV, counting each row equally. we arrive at 202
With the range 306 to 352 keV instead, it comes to 204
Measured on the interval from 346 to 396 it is 191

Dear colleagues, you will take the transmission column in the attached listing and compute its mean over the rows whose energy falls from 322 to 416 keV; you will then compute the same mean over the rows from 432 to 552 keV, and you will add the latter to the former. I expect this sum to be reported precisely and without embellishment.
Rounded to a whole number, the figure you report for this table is 407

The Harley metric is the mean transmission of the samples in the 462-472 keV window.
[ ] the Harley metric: 214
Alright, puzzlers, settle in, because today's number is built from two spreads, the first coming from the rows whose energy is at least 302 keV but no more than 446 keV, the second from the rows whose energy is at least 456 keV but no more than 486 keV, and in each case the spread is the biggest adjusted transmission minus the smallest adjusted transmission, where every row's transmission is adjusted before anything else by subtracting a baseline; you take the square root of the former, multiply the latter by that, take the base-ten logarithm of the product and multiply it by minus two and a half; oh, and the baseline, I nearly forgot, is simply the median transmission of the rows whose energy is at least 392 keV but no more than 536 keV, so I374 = -5.7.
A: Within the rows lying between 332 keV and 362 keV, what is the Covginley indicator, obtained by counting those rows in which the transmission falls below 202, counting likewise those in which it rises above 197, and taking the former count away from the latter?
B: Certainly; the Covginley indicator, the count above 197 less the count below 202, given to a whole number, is 3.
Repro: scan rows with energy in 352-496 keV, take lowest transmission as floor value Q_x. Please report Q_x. 174.3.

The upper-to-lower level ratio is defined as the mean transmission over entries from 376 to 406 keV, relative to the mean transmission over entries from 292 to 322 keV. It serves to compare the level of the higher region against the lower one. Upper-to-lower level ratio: 0.95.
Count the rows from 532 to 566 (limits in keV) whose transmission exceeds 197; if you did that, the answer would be 7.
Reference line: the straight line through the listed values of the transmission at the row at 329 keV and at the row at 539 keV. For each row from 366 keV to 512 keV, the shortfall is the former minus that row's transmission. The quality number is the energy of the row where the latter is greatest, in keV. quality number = 384 keV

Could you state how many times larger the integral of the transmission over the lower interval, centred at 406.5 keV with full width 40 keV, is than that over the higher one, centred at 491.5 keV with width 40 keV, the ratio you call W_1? 0.91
